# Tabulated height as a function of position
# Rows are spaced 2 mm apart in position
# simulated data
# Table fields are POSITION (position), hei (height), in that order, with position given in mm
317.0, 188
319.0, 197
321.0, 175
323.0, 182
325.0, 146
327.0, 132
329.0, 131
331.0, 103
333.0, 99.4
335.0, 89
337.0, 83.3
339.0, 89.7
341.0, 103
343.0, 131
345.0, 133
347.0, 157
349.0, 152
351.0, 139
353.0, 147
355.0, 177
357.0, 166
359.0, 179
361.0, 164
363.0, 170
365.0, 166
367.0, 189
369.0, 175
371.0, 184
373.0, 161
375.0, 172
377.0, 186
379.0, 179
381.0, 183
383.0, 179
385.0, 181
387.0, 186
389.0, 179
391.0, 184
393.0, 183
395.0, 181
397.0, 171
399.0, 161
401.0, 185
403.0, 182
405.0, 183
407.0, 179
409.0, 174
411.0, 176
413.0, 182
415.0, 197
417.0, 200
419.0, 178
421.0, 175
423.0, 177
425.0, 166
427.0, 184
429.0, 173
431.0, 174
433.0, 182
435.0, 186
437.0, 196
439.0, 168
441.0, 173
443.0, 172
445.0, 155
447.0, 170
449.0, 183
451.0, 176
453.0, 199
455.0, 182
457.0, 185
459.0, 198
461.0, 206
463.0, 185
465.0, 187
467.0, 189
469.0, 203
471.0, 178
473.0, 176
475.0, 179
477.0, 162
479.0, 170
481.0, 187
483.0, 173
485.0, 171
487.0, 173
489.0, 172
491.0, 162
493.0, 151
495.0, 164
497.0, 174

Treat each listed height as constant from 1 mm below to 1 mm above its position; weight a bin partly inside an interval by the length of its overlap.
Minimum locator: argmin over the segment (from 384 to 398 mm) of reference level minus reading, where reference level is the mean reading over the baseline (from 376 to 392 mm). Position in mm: 387.0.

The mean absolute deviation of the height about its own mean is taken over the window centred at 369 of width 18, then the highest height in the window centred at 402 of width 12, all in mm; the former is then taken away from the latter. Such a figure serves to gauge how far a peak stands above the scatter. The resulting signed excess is 177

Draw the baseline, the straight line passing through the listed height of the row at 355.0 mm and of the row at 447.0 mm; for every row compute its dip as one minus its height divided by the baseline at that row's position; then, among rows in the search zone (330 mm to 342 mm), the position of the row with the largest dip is 337.0 mm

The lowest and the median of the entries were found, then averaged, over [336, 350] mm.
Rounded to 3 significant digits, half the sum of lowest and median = 107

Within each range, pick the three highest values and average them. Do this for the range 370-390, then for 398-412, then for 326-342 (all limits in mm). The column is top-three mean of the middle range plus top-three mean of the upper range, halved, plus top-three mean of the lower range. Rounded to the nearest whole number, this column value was 306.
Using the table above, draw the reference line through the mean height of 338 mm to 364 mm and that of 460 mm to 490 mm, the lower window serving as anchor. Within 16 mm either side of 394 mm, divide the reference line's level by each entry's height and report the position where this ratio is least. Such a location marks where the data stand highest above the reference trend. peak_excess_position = 387.0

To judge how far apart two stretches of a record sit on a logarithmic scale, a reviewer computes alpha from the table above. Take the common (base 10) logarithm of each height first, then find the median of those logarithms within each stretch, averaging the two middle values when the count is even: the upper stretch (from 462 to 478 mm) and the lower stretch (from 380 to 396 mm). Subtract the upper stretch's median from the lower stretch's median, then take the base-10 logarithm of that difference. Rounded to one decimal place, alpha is -4.3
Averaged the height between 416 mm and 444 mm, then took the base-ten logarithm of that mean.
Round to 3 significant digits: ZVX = 2.25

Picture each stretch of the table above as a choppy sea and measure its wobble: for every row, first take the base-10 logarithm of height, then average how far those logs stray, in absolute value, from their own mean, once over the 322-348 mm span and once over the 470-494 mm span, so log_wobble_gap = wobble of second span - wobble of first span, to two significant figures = -0.074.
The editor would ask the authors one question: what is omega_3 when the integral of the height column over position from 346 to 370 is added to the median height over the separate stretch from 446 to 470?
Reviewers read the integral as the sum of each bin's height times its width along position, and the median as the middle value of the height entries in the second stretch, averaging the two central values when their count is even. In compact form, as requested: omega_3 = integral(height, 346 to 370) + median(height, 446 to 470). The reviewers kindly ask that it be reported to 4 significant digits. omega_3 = 4148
